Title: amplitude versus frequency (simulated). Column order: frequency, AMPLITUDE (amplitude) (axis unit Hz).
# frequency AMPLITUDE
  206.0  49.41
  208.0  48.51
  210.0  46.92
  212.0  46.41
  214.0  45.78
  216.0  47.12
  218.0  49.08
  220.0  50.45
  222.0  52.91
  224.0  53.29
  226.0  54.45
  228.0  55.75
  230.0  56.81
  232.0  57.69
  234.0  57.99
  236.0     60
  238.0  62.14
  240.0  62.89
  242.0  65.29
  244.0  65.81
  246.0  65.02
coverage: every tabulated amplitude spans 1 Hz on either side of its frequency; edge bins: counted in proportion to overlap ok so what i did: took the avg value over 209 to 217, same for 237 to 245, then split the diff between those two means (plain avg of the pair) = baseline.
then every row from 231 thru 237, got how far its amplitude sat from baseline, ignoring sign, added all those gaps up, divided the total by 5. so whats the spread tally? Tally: 2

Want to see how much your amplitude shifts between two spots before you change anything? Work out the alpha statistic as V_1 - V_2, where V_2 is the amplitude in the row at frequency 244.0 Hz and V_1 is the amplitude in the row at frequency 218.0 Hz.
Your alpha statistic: -17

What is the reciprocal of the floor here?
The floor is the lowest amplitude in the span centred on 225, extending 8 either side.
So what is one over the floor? 0.0204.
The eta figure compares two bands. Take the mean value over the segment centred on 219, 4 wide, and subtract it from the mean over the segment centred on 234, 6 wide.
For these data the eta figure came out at 8.8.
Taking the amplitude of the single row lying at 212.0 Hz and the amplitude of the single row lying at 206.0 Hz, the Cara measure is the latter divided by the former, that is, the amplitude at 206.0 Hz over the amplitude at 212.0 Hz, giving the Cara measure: 1.06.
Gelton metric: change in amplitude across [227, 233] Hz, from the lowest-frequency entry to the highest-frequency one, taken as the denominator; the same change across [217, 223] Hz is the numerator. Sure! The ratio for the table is 2.0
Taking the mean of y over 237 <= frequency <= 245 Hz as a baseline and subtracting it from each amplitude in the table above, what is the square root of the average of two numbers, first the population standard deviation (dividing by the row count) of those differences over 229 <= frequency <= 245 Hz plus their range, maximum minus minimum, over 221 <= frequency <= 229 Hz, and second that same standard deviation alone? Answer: 2.16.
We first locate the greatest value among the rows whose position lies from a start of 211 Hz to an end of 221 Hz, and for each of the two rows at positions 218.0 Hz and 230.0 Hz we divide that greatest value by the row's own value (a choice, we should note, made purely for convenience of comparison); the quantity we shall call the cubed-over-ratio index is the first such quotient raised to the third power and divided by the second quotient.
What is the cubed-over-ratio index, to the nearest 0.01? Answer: 1.22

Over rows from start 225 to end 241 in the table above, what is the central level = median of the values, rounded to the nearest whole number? 58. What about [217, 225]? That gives 52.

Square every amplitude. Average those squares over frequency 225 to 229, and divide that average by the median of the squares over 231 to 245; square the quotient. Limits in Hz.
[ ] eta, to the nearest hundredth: 0.62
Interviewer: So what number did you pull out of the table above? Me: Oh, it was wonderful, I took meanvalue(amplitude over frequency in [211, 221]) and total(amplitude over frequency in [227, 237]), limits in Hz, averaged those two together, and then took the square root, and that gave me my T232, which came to 13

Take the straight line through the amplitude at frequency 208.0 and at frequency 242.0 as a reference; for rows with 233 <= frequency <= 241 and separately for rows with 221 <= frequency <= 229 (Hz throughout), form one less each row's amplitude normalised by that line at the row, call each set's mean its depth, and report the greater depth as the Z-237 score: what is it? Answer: 0.049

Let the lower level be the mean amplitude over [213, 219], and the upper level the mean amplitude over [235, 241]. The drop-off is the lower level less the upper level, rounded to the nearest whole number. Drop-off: -14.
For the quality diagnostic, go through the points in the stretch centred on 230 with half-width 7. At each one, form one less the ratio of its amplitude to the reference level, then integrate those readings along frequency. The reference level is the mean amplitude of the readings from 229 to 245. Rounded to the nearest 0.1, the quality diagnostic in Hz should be 1.0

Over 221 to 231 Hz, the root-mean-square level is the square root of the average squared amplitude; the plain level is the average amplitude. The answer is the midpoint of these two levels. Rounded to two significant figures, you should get 55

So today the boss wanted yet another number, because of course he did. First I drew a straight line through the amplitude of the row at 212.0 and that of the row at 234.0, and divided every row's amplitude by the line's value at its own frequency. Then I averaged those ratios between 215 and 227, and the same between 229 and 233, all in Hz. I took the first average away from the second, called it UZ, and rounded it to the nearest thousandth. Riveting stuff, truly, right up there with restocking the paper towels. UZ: 0.014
